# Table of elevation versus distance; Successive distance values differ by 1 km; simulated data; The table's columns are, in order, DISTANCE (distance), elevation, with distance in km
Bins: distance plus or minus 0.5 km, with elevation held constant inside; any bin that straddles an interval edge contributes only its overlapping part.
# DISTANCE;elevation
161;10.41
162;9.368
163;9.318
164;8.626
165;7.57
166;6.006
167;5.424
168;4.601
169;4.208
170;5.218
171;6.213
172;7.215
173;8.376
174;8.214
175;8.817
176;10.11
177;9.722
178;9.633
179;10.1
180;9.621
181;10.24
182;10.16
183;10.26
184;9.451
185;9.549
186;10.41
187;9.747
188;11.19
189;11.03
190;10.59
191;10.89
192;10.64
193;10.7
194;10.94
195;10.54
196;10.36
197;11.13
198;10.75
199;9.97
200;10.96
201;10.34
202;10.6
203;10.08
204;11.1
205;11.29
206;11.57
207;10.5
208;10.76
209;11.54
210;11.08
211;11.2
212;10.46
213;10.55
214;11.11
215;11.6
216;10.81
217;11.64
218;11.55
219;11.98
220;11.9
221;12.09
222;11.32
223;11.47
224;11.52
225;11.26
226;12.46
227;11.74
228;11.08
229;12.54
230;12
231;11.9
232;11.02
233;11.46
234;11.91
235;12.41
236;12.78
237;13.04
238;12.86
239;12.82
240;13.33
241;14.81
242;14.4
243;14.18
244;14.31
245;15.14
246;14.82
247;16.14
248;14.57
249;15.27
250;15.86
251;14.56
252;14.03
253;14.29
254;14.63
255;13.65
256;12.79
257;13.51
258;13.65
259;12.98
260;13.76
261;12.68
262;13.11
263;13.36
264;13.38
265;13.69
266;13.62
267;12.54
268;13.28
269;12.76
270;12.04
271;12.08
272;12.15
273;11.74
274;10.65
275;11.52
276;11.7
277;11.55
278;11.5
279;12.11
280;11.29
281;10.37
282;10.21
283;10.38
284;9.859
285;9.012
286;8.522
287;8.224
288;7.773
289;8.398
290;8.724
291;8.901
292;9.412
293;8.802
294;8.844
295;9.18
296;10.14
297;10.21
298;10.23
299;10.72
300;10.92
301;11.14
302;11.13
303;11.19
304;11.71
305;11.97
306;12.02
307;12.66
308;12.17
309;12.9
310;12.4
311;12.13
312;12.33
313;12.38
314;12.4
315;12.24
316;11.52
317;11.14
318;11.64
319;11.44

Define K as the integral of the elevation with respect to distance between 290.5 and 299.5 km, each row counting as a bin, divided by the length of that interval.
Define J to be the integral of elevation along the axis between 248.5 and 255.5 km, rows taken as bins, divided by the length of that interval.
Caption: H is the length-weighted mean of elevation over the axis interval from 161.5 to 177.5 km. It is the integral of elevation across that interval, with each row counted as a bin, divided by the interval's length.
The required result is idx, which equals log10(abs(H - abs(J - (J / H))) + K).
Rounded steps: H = 7.4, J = 14.6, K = 9.6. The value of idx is 1.17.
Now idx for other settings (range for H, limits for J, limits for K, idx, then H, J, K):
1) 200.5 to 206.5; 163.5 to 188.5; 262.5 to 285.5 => 1.17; 10.8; 8.4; 11.8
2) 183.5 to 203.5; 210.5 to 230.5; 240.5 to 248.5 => 1.17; 10.5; 11.5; 14.8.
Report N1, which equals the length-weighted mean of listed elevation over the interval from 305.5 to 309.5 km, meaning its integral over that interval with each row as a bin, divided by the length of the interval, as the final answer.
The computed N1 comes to 12.4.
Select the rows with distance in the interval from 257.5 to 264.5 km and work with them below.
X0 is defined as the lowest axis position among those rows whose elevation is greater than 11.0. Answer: 258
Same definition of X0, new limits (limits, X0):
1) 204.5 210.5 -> 205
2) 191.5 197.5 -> 197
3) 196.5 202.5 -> 197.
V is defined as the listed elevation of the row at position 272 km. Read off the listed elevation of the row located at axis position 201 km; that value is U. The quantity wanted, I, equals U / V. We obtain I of 0.85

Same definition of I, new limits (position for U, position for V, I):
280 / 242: 0.78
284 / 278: 0.86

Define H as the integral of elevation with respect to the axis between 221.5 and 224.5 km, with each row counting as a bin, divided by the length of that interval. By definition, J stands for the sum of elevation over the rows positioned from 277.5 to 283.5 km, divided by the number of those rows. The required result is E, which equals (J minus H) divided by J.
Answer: -0.04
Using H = 11.4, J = 11.0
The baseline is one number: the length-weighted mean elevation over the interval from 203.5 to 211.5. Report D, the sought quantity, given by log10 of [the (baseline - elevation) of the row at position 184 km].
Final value 0.23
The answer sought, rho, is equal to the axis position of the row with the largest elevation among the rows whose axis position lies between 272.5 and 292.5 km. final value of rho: 279 km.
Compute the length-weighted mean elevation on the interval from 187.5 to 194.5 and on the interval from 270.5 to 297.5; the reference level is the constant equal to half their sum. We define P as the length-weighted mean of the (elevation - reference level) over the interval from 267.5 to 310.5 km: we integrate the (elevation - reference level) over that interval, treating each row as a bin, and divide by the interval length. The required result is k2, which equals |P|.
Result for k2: 0.3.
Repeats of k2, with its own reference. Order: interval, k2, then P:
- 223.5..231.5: 1.3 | 1.3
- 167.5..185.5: 2.1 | -2.1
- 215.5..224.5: 1.1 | 1.1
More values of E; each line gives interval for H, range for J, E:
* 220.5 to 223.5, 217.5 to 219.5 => 0.01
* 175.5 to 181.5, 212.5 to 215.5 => 0.11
